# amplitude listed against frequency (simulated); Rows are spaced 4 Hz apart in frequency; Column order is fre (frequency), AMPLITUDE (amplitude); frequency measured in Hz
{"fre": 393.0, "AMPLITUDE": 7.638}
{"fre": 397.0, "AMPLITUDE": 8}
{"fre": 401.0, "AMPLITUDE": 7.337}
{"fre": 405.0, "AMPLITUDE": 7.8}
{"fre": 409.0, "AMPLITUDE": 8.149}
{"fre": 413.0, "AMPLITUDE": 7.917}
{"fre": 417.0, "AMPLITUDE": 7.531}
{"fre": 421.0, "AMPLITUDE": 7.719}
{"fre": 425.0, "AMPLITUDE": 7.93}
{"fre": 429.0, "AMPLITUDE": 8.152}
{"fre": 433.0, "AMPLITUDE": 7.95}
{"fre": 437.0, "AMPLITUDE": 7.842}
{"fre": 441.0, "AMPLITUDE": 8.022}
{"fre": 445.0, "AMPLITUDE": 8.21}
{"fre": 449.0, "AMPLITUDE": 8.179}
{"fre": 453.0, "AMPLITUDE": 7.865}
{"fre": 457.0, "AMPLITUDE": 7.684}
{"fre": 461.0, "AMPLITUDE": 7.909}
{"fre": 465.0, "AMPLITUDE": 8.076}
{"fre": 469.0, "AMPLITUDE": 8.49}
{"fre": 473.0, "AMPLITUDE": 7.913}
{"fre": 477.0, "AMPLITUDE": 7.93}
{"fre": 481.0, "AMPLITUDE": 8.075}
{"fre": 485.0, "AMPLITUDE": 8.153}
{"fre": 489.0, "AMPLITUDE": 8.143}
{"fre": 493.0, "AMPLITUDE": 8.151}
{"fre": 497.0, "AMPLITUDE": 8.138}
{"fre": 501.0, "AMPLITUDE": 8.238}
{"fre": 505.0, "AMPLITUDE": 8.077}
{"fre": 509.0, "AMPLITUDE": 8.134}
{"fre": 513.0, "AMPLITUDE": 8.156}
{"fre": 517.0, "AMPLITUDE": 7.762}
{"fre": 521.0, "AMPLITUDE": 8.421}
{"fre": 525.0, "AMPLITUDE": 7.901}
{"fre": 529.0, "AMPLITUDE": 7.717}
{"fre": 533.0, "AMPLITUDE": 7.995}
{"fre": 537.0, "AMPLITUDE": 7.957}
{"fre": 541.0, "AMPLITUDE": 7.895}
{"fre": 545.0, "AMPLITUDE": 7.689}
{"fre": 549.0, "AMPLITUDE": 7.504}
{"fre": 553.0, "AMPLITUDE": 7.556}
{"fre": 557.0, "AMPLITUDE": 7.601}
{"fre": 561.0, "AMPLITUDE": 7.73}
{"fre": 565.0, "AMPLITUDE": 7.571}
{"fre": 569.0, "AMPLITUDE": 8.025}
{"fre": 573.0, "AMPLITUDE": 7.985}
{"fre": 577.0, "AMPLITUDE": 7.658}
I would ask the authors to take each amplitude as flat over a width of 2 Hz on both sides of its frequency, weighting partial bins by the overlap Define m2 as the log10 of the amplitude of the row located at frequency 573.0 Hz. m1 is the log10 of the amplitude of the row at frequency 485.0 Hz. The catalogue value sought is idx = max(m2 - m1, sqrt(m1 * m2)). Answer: 0.907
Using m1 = 0.911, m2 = 0.902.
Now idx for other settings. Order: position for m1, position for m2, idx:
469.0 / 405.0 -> 0.910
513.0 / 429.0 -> 0.911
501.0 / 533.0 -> 0.909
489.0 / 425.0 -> 0.905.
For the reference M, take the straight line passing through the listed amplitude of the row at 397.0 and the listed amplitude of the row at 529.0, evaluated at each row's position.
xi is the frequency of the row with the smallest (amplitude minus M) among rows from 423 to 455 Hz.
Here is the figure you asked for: 437.0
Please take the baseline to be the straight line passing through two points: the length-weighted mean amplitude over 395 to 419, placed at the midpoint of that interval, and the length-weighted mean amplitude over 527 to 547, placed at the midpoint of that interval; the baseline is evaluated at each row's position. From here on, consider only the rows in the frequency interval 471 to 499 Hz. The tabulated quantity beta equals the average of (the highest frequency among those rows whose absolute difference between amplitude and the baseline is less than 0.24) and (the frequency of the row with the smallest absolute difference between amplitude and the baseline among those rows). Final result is 475 Hz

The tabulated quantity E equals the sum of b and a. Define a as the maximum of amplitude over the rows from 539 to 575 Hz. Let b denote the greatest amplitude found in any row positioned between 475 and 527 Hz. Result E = 16.4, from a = 8.025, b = 8.421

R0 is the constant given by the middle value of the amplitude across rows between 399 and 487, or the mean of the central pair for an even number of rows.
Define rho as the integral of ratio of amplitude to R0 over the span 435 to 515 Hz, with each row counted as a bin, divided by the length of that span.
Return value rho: 1.018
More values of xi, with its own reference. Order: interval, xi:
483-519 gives 517.0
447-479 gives 457.0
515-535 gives 529.0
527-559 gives 549.0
